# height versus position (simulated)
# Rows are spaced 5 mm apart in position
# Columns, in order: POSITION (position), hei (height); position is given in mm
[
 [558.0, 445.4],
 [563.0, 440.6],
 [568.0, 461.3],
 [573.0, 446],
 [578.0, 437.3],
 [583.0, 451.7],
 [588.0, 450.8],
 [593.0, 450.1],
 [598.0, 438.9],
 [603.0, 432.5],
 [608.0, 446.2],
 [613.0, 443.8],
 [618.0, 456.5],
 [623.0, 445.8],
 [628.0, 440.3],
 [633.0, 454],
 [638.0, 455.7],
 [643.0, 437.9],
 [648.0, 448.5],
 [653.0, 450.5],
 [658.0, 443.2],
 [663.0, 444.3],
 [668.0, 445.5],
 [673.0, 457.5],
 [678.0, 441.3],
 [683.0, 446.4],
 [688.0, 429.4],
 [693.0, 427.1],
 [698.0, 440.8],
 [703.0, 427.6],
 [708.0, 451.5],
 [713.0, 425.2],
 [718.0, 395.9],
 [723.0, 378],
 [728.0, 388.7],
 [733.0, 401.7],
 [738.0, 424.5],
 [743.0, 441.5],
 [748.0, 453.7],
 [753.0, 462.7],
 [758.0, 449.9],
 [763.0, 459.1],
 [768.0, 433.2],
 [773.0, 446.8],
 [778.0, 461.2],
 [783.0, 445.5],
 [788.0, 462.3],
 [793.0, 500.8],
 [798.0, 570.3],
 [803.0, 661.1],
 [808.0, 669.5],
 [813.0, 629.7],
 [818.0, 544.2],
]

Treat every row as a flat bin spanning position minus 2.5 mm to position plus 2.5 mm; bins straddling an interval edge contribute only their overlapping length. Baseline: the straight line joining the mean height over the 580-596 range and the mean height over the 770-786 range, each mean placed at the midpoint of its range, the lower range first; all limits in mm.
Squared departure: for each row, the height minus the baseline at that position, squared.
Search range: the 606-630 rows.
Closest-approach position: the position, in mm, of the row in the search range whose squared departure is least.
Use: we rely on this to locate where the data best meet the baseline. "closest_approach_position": 608.0 mm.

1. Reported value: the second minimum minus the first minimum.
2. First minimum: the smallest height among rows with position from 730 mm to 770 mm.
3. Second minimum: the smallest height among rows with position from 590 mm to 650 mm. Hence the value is 31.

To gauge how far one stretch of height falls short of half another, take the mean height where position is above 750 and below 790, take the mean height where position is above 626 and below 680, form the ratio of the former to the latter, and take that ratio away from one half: -0.51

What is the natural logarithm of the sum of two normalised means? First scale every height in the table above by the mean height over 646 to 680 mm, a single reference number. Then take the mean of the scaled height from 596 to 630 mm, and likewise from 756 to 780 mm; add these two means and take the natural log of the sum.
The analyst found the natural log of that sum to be 0.692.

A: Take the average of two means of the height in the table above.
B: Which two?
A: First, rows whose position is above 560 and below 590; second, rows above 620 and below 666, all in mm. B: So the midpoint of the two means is 447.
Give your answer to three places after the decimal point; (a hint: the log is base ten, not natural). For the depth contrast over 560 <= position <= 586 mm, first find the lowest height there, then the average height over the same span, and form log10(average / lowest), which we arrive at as 0.010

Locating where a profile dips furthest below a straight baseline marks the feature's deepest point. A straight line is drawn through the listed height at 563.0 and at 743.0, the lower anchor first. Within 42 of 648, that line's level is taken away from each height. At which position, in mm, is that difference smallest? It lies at 688.0 mm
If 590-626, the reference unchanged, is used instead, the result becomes 603.0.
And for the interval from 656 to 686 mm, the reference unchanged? 678.0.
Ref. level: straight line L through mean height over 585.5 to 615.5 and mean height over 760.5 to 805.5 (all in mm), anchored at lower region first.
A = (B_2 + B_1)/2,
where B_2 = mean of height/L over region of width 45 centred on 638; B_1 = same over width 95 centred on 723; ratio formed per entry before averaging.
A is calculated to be 0.945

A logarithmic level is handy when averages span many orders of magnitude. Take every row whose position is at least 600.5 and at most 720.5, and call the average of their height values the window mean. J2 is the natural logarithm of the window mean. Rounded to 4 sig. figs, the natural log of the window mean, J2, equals 6.089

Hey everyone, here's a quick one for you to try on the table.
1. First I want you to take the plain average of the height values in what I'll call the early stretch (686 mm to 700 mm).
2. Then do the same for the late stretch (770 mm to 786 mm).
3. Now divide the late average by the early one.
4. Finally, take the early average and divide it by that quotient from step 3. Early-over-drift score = 414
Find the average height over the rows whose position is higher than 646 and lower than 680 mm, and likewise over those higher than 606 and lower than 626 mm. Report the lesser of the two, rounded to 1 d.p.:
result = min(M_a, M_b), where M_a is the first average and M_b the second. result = 447.3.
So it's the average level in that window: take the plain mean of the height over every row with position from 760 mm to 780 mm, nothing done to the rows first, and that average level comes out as 450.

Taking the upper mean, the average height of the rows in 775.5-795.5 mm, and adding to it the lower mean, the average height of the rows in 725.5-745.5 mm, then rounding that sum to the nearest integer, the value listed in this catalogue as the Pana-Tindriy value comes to 882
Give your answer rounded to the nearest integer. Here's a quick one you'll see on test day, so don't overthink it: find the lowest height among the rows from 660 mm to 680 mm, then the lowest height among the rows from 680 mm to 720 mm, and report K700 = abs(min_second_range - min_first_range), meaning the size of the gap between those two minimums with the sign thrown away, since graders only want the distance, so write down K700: 45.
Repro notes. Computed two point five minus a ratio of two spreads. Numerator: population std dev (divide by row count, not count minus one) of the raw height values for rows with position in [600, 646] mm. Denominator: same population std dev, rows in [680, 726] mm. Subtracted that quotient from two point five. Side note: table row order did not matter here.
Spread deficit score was 2.15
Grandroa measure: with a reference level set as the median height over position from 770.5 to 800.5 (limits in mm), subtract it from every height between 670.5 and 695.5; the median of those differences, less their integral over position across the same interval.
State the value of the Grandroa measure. 515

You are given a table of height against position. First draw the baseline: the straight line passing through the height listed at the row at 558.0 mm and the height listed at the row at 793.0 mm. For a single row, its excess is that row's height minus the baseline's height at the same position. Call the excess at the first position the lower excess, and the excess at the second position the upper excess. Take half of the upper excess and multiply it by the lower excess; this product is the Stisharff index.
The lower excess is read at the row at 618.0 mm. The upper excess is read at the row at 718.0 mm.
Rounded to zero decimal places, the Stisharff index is 133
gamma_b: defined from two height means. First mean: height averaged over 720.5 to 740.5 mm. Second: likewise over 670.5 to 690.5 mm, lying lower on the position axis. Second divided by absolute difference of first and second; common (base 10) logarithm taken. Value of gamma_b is 1.0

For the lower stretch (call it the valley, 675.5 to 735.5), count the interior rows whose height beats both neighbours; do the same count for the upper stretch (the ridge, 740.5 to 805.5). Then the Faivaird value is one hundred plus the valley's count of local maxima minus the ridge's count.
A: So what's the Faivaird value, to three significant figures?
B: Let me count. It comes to 100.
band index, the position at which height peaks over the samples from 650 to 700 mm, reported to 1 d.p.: 673.0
